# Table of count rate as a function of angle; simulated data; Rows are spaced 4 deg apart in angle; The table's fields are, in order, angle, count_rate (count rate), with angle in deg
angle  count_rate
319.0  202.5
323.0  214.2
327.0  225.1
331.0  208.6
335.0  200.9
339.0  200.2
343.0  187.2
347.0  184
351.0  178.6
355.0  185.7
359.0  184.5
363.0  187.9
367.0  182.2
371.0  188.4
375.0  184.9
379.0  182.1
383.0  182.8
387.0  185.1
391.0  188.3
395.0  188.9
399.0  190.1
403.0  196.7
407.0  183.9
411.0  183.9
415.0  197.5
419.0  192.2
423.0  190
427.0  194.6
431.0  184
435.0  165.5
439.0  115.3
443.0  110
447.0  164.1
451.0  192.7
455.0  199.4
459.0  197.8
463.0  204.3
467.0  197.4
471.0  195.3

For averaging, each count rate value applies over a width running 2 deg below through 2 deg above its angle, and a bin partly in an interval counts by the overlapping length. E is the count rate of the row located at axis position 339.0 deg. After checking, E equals 200.2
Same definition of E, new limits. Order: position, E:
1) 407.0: 183.9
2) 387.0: 185.1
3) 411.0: 183.9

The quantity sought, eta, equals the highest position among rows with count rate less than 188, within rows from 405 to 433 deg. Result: 431.0 deg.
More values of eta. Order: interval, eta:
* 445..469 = 447.0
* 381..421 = 411.0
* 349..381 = 379.0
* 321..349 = 347.0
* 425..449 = 447.0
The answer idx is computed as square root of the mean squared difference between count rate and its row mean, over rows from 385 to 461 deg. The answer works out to 25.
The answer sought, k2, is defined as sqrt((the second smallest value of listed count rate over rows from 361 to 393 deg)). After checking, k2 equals 13.5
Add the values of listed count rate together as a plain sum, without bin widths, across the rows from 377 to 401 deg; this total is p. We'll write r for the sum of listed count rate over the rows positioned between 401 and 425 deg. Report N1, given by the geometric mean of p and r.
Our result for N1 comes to 1131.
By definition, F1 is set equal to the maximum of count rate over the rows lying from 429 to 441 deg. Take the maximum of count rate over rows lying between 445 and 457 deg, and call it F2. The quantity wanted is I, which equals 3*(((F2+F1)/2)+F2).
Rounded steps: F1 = 184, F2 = 199.4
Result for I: 1173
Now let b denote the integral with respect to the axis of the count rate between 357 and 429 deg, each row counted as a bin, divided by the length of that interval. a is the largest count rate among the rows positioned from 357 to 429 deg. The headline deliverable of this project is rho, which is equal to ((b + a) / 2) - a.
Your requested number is -5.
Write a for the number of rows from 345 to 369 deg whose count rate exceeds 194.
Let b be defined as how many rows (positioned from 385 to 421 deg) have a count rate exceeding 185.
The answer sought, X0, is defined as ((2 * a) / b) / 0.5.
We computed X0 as 0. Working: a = 0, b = 7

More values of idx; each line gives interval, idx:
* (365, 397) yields 3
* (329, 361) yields 10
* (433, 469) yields 34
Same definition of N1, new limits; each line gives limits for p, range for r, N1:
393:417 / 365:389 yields 1123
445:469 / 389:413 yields 1144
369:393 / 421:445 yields 1033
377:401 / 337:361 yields 1119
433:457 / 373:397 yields 1026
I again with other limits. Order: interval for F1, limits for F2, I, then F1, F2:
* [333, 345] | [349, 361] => 1137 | 200.9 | 185.7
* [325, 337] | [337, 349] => 1239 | 225.1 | 200.2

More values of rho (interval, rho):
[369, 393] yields -2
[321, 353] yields -13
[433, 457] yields -21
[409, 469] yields -13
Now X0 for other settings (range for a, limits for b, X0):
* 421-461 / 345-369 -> 6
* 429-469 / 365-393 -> 5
